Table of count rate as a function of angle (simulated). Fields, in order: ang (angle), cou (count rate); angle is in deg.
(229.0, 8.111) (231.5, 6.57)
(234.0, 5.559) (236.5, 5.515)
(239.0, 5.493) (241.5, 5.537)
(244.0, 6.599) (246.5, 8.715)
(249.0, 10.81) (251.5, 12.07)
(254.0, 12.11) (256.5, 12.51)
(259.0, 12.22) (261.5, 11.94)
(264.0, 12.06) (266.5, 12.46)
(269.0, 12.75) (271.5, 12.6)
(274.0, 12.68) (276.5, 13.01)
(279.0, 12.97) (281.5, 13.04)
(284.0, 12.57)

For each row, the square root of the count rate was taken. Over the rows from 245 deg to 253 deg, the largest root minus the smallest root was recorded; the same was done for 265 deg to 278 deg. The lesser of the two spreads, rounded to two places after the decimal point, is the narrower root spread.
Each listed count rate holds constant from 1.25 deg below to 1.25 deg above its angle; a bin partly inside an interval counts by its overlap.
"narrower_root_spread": 0.08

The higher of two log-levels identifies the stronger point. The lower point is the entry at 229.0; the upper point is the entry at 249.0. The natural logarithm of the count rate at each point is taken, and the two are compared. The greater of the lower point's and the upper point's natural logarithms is 2.38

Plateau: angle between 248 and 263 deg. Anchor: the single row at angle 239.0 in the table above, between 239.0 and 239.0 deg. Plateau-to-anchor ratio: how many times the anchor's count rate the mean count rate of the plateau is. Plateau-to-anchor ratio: 2.2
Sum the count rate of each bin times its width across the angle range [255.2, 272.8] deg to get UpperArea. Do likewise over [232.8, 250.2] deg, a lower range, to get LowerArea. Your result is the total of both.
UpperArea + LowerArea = 337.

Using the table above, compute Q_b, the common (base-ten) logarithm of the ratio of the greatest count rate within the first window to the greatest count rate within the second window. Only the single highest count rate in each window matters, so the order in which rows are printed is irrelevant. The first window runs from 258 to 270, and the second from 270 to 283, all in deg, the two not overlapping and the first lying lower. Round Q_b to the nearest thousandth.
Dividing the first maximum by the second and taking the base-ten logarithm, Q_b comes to -0.010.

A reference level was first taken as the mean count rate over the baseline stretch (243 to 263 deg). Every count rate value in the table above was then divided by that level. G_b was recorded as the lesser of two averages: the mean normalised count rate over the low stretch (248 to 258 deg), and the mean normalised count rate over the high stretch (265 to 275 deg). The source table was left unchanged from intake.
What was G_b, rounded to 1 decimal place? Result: 1.1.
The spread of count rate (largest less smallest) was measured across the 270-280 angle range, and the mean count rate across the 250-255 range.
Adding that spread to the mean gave 12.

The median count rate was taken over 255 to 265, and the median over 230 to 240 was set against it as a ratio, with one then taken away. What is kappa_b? -0.54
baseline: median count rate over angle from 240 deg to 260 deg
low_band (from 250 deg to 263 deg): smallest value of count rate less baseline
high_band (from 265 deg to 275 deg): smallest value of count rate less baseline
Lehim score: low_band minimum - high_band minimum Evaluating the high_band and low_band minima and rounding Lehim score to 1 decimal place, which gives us -0.5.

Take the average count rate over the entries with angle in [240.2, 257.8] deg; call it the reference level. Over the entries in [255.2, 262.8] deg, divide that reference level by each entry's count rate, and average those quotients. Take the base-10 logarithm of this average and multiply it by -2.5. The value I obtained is 0.24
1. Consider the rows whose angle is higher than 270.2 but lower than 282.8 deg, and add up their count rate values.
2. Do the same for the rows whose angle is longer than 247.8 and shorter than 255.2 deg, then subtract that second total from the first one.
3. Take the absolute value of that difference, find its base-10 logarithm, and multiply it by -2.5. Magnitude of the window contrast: -3.7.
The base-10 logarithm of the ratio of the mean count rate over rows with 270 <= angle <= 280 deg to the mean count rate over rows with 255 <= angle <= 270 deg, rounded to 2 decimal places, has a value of 0.02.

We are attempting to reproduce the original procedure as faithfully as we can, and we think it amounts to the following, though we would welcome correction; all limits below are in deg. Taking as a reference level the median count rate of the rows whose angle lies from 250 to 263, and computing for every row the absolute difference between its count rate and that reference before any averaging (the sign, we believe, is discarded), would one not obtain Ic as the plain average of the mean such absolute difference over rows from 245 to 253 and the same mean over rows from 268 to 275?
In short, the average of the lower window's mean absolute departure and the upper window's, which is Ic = 1.1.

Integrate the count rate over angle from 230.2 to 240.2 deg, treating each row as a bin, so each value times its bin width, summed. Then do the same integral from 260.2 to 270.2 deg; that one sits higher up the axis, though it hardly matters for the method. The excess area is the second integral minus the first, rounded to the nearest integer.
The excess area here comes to 65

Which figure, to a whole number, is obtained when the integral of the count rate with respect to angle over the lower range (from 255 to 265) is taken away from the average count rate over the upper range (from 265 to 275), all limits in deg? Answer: -109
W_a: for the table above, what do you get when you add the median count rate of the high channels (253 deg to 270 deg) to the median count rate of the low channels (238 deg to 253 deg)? 19.9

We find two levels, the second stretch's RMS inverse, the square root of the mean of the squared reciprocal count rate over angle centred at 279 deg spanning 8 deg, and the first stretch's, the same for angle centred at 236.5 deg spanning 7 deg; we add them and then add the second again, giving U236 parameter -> 0.33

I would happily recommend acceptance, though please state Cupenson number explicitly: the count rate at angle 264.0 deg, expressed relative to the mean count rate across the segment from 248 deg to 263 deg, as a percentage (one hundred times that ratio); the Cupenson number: 101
